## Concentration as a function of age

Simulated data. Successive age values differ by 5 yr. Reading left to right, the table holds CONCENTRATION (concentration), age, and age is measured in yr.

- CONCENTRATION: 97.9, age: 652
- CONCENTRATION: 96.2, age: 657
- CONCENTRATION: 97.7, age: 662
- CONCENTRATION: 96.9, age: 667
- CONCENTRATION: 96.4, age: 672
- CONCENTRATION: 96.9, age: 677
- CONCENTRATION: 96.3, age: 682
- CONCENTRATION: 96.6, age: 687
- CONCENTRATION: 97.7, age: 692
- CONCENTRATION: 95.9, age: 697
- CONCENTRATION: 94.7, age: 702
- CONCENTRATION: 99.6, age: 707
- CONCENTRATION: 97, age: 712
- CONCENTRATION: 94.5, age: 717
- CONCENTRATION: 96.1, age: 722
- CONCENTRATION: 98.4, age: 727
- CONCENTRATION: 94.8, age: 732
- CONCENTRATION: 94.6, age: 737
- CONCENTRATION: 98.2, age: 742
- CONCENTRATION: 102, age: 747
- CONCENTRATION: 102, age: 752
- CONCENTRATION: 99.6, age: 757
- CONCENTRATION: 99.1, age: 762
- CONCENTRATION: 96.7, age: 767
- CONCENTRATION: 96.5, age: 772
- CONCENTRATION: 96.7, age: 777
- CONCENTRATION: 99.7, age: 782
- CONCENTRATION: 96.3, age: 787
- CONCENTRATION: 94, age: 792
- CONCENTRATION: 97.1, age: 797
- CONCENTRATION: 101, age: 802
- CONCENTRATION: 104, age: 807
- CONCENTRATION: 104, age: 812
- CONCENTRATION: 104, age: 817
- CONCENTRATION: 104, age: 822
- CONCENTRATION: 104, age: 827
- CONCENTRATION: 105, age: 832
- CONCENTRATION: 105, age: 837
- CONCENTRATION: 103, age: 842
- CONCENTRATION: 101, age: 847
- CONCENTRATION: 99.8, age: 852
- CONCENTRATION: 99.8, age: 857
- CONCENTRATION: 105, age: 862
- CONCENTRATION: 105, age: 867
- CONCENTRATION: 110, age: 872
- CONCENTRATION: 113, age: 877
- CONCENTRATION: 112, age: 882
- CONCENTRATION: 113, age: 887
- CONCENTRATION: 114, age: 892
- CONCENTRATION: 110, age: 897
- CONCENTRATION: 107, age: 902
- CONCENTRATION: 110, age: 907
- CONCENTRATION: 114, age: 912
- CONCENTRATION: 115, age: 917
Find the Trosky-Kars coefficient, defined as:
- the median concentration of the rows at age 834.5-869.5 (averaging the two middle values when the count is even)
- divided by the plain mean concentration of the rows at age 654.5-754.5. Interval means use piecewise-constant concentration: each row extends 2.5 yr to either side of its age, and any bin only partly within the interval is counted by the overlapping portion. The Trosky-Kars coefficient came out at 1.060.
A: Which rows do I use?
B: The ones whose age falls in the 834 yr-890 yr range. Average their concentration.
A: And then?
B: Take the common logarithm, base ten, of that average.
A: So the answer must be 2.03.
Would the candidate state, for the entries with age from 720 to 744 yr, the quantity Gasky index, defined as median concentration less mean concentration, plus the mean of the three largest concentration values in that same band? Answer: 97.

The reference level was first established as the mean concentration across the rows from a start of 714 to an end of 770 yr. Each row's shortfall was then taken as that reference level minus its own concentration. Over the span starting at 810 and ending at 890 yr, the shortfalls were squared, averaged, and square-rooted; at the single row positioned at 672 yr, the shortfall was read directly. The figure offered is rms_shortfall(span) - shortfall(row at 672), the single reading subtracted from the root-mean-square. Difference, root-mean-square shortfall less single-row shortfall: 7.3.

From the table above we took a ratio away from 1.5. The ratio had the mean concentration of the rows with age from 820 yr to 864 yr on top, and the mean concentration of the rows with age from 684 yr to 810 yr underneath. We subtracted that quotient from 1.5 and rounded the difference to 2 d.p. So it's 0.45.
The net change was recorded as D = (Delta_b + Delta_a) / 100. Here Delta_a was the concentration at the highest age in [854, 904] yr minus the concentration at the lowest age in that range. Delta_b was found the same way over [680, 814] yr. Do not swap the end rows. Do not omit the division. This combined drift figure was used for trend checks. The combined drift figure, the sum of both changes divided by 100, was 0.15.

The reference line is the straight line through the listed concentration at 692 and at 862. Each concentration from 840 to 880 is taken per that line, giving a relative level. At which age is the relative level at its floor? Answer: 857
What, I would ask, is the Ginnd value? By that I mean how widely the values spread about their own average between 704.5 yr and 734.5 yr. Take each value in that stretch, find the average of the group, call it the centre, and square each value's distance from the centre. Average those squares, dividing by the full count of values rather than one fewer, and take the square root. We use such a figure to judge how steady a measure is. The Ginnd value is 1.8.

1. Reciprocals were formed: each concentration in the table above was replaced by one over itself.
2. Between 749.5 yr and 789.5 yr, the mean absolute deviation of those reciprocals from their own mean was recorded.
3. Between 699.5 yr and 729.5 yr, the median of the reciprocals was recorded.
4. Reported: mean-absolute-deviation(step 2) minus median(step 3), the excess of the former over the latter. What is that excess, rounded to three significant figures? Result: -0.0102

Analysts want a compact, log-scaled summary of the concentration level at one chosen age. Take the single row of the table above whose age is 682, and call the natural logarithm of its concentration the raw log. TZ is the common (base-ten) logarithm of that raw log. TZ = 0.660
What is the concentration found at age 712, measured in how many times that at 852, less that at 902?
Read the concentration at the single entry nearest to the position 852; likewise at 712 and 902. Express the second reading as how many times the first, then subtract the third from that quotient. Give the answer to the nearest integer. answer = -106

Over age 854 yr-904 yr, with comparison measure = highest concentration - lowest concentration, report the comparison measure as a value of 14.2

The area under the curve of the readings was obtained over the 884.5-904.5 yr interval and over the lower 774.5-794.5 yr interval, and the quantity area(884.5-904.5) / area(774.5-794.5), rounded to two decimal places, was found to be 1.15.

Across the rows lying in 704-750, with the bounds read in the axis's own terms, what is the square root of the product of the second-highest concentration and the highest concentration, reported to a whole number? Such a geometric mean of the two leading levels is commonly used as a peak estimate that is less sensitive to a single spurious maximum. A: 101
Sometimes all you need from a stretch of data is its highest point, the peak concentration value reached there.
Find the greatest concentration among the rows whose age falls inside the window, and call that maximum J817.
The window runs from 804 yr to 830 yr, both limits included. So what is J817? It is 104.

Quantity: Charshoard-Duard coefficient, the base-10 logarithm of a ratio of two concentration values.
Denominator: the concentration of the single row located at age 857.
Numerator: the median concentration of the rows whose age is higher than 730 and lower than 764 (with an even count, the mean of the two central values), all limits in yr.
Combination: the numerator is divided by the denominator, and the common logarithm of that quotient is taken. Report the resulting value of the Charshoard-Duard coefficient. -0.003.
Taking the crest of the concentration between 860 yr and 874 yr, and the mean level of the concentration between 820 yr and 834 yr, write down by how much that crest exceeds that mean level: 5.7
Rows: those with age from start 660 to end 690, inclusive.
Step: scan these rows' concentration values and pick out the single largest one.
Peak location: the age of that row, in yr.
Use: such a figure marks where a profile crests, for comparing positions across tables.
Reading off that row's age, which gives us 662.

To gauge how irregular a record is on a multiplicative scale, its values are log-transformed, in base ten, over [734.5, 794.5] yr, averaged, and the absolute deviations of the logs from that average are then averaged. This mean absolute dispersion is 0.010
